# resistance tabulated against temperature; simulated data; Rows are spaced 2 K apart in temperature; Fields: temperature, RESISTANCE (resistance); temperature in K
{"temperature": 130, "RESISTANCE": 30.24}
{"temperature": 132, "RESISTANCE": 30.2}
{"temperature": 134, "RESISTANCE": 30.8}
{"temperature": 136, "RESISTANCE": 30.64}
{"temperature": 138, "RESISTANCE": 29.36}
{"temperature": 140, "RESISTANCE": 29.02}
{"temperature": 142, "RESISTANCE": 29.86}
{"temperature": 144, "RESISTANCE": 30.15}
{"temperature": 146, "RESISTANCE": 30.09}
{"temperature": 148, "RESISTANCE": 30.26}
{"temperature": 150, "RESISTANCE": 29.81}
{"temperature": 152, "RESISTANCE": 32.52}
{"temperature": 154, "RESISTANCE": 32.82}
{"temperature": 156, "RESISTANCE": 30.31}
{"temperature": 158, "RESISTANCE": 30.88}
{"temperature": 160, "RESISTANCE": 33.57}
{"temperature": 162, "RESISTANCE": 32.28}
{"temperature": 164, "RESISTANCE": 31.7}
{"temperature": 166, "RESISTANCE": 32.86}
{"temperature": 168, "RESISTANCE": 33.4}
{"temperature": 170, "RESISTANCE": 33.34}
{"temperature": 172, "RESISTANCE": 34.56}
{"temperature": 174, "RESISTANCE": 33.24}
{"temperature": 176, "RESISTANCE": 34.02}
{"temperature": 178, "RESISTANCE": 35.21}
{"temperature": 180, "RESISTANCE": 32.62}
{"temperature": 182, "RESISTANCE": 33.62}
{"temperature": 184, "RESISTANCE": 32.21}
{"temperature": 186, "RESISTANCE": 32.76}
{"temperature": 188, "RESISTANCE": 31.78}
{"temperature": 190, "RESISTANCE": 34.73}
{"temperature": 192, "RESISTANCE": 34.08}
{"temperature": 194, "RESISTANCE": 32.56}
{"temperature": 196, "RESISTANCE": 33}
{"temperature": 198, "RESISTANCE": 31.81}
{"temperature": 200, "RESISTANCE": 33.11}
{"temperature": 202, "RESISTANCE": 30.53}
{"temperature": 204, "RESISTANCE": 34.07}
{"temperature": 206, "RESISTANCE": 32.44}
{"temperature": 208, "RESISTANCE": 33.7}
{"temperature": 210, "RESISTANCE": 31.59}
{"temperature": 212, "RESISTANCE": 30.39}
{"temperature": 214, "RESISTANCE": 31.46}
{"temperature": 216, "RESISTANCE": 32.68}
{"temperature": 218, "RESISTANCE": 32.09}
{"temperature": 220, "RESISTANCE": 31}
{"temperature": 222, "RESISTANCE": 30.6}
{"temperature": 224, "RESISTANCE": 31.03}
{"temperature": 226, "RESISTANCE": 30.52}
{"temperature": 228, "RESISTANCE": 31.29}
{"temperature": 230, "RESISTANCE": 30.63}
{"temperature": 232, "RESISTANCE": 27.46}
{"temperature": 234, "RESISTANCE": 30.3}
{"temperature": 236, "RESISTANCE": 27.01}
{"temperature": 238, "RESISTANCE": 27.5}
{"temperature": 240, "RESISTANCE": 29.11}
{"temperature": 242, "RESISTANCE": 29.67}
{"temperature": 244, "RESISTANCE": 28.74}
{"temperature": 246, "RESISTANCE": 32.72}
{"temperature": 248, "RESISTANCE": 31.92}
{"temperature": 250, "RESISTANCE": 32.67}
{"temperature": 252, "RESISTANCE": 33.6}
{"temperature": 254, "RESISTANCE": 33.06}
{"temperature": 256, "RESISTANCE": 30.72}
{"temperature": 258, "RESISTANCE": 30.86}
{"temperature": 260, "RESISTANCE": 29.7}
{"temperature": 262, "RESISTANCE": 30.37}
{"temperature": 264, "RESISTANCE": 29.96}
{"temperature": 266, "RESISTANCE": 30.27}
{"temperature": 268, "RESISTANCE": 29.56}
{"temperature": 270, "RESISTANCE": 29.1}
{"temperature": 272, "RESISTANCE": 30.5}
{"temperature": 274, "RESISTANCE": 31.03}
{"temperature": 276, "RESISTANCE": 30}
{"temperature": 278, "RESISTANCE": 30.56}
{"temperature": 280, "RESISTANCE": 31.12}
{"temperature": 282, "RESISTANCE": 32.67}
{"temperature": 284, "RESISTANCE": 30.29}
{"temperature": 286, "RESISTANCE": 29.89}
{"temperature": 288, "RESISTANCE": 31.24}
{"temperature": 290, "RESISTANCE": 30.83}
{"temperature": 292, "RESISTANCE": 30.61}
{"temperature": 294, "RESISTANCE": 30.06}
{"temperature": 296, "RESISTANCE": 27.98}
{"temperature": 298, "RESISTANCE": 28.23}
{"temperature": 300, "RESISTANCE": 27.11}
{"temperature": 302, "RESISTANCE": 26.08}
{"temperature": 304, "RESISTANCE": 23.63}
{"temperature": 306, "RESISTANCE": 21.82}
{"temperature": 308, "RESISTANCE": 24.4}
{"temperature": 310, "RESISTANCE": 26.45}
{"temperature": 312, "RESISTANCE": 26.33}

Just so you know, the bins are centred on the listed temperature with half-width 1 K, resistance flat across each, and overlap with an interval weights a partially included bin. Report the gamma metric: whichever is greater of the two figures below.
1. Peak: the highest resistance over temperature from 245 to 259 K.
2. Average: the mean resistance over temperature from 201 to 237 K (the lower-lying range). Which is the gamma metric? 33.6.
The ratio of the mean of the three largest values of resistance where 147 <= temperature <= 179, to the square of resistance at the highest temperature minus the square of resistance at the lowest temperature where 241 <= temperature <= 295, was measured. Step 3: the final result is 1.5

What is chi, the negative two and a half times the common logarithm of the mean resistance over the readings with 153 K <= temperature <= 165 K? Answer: -3.76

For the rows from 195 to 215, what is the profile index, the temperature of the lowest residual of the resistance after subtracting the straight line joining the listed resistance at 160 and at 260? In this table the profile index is 202 K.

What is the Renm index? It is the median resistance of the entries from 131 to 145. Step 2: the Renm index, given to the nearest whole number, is 30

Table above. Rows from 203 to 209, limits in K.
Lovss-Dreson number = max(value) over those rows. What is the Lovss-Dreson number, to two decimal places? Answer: 34.07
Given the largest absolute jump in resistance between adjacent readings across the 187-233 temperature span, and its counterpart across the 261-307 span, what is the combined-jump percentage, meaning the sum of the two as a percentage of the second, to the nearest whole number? 244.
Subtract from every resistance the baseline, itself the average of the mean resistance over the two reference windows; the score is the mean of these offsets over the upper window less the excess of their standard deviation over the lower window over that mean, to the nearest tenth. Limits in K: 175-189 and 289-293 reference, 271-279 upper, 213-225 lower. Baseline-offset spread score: -3.6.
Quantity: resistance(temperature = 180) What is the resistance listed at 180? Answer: 32.62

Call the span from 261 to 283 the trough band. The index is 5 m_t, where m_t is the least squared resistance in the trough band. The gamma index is 4234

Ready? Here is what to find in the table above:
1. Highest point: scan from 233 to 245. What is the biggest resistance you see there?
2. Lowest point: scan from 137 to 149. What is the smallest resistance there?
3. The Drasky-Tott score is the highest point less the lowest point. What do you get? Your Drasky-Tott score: 1.3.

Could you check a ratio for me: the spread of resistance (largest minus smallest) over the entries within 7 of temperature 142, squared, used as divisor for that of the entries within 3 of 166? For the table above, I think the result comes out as 0.65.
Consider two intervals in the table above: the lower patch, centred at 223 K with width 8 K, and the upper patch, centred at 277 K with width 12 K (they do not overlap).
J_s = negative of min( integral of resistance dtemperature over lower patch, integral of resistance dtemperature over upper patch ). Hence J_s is -246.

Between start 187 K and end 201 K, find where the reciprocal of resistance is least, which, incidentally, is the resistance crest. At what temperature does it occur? 190 K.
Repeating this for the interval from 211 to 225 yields 216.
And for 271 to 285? 282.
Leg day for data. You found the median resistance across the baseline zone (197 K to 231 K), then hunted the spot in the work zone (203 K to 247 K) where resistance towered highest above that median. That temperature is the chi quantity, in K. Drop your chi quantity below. 204 K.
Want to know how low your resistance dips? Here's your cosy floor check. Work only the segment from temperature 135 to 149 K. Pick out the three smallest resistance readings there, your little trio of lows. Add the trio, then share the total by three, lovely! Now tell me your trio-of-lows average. 29.4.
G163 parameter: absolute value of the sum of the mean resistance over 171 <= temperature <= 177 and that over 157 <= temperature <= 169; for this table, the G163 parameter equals 66.4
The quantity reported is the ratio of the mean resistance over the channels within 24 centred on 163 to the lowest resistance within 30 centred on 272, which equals 1.12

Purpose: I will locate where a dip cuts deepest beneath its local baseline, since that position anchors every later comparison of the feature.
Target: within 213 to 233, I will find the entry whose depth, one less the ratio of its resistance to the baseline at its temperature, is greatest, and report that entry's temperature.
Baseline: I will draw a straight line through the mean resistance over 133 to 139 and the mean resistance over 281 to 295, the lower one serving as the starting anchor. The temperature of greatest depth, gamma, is 232 K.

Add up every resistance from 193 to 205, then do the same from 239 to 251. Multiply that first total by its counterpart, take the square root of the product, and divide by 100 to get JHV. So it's 1.90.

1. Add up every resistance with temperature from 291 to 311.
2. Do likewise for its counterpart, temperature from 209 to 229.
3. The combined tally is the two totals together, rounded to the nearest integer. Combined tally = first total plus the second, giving 579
